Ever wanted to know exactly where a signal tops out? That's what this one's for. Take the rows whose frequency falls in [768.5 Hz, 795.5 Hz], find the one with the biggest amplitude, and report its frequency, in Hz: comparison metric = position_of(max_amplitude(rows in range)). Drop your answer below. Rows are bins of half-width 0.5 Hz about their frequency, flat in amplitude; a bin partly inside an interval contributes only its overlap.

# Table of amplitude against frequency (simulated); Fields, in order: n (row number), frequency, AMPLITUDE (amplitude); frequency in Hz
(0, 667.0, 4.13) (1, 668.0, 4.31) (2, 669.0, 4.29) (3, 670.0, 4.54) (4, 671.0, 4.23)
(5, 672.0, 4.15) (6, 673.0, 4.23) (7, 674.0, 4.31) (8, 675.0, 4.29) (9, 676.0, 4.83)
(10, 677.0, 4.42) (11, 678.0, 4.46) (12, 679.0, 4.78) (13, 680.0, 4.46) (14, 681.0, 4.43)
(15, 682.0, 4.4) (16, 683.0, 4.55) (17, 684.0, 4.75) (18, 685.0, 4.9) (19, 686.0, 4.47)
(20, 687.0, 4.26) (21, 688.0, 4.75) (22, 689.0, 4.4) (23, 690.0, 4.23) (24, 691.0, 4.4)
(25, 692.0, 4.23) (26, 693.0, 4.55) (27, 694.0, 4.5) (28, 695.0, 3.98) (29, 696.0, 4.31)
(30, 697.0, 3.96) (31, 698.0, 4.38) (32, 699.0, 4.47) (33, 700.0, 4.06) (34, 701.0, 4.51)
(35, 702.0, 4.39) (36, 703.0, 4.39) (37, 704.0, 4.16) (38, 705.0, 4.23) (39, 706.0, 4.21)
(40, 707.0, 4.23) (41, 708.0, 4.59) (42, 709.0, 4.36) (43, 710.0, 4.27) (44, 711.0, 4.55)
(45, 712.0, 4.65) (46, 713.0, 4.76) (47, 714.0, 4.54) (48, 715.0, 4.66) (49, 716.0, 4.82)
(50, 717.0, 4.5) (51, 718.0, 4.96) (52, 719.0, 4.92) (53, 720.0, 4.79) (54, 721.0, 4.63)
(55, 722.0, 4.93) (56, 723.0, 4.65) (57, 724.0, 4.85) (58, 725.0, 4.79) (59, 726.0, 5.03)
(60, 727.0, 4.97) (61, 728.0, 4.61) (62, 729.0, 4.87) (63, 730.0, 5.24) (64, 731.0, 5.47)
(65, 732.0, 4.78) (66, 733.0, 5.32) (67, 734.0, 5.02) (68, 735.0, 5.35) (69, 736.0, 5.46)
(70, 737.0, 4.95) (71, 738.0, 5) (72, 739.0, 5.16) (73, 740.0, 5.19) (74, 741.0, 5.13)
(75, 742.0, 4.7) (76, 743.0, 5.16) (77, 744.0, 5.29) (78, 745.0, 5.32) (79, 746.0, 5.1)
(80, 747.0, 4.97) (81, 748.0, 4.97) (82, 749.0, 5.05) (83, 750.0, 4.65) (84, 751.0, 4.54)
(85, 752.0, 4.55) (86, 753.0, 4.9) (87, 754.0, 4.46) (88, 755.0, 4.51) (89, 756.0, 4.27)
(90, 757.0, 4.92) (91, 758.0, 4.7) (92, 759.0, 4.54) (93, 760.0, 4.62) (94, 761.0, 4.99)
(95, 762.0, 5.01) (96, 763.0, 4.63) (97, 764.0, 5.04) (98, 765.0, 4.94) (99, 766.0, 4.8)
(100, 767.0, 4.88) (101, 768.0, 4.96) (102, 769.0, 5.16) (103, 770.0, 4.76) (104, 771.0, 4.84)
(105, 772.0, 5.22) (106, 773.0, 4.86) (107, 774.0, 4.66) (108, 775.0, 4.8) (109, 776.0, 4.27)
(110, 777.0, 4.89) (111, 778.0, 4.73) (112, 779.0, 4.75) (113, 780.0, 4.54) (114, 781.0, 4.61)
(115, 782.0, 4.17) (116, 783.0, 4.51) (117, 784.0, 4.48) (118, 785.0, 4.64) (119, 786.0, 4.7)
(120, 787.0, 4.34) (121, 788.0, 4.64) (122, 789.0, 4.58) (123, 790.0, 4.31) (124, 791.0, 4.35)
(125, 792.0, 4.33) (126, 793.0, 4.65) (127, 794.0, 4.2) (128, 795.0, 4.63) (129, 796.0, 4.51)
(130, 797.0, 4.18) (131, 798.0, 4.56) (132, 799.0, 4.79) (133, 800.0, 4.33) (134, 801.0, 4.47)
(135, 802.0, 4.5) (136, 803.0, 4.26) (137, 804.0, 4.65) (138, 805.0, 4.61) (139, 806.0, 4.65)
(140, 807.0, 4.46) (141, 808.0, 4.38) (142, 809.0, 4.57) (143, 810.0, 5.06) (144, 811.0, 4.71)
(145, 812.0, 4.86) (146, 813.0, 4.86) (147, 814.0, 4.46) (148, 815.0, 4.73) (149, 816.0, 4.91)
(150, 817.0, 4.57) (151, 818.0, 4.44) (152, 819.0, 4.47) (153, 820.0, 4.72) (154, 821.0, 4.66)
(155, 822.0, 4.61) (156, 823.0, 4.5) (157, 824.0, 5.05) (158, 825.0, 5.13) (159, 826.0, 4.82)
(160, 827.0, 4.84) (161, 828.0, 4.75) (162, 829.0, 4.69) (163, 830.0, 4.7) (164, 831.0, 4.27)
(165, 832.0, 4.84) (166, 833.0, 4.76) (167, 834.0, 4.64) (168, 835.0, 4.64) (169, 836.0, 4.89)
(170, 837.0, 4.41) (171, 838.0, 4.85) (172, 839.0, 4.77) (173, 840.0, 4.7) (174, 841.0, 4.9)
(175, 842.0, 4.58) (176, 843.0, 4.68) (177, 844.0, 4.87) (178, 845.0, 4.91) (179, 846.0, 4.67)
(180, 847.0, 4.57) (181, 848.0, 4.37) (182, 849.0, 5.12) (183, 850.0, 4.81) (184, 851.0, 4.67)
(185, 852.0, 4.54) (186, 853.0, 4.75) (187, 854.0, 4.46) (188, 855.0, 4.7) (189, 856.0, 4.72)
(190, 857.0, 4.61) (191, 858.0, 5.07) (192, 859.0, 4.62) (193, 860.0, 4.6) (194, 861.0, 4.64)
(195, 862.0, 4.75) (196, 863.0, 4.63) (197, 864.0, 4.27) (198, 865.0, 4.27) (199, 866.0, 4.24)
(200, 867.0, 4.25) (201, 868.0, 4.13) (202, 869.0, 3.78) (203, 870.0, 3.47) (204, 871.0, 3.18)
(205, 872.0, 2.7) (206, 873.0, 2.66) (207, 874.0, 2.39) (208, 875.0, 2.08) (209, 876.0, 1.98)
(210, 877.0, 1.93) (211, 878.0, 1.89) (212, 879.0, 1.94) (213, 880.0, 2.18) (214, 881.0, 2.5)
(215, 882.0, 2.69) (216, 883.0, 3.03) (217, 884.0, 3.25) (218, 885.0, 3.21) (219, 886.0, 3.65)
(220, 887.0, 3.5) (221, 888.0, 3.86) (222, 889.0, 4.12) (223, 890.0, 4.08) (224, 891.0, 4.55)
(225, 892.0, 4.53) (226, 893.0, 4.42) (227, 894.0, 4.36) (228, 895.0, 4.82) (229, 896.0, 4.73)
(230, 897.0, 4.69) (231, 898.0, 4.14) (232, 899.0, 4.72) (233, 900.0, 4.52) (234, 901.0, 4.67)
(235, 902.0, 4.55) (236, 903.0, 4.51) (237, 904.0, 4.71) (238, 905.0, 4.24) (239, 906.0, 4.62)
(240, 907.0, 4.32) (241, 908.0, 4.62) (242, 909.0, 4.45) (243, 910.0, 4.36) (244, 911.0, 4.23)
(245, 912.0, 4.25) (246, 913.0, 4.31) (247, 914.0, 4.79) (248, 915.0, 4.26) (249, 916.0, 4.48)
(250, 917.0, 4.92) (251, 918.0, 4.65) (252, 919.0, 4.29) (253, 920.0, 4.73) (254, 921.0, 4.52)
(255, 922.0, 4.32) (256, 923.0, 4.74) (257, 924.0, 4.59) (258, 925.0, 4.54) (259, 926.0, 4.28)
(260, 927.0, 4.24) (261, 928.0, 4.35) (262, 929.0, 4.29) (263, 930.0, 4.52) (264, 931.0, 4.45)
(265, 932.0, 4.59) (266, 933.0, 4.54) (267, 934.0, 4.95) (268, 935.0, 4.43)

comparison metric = 772.0 Hz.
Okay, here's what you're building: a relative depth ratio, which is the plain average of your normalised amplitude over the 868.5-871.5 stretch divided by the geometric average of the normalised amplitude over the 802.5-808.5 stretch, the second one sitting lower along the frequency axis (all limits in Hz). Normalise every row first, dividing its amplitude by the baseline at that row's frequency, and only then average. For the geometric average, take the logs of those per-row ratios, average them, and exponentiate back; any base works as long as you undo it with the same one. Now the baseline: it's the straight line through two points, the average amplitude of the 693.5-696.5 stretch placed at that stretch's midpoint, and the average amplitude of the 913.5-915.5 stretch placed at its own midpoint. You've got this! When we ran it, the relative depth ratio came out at 0.76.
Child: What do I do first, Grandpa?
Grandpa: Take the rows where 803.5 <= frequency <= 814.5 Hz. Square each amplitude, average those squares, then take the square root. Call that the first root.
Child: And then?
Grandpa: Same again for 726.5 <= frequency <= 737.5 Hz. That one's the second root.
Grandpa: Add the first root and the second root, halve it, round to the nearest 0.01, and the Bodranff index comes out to 4.88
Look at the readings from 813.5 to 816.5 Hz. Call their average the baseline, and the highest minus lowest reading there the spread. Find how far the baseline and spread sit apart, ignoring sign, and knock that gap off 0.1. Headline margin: -4.15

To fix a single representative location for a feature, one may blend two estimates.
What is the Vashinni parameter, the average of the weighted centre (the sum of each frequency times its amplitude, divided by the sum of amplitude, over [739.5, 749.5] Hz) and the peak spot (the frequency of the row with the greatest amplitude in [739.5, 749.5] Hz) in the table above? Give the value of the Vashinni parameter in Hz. 744.7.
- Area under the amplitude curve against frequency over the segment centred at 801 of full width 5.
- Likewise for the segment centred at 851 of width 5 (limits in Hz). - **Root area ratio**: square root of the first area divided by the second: 0.97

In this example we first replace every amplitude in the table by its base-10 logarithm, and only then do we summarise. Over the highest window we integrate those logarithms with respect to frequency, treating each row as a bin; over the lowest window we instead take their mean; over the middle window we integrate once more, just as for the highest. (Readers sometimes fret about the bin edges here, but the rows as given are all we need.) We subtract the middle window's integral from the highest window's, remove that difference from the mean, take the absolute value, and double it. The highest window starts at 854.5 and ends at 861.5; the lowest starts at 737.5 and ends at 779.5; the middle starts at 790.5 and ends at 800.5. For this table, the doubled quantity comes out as 5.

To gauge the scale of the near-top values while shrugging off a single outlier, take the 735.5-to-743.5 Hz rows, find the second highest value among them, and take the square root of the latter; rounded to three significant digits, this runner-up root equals 2.28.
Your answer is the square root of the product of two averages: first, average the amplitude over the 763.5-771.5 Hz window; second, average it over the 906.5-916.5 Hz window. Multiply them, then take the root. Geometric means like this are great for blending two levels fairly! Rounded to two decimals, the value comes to 4.66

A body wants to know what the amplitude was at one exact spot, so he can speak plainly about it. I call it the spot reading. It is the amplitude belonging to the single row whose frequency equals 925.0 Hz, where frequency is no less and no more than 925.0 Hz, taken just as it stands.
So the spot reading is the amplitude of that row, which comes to 4.54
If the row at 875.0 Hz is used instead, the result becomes 2.08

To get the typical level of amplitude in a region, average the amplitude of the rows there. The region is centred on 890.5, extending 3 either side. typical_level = 4.3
